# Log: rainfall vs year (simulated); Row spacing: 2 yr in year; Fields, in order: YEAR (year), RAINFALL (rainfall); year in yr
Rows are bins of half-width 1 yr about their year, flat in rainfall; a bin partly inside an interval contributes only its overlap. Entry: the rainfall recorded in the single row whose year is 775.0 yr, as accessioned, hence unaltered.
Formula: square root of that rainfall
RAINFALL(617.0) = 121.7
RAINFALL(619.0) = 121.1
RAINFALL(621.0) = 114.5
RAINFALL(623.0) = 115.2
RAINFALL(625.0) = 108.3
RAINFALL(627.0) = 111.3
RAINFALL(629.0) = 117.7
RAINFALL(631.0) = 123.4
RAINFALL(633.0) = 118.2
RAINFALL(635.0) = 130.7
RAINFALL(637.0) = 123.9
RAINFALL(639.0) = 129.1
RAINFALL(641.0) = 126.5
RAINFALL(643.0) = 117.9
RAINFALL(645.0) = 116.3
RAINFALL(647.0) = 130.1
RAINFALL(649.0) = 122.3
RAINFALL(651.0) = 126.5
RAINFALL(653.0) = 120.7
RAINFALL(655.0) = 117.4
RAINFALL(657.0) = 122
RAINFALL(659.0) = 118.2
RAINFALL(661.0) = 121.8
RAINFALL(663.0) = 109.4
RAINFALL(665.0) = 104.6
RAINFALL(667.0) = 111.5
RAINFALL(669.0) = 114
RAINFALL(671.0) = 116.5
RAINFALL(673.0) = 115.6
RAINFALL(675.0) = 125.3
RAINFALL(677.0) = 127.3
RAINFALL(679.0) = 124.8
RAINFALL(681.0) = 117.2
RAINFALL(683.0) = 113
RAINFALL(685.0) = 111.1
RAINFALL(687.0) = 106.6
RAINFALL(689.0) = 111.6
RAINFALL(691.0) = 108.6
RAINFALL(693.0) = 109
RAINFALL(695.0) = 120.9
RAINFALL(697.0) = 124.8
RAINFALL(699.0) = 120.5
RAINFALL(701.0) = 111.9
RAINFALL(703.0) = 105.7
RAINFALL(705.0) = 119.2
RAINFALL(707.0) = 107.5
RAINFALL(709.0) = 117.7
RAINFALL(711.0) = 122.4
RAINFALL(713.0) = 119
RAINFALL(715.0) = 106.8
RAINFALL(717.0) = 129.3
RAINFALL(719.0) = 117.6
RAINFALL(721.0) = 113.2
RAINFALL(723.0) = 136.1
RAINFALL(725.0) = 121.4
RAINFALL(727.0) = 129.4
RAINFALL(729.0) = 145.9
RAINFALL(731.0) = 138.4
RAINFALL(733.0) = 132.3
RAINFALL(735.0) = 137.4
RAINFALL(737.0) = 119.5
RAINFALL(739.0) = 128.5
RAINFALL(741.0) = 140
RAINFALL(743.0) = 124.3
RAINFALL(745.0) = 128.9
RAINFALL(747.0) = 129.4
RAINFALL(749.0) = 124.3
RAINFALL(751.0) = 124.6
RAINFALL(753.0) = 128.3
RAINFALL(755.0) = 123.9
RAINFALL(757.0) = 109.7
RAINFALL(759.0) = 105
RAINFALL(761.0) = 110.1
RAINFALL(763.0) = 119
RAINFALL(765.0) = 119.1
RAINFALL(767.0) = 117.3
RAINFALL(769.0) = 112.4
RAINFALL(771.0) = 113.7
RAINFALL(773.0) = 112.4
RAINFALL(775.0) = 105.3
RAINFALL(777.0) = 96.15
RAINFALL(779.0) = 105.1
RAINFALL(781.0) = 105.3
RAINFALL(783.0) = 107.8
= 10.3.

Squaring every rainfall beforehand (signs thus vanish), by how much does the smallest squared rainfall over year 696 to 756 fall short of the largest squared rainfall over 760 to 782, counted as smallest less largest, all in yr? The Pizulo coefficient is -3012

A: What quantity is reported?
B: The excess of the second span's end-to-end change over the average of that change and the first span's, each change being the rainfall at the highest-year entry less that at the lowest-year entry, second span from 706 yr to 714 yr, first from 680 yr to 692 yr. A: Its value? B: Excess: 10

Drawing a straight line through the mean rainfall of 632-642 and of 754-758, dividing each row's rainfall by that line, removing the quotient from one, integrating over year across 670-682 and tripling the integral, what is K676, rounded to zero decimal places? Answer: 0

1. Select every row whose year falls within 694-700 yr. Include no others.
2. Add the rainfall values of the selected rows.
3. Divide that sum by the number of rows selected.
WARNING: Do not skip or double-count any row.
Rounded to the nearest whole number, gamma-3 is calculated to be 122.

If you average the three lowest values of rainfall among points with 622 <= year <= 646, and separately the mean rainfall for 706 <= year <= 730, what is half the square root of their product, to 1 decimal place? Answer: 58.4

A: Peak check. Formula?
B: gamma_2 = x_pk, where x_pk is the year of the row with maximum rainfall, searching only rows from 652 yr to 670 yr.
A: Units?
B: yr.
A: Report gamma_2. 657.0 yr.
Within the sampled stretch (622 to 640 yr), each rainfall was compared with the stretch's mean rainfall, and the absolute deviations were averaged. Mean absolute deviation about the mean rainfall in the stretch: 6.2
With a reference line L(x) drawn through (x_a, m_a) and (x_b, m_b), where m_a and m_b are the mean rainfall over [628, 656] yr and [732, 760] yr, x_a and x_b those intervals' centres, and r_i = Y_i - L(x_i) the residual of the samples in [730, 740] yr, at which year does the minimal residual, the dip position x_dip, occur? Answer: 737.0 yr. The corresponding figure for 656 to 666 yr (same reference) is 665.0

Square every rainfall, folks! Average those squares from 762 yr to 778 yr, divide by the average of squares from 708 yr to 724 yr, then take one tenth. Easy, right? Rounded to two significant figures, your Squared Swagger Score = 0.087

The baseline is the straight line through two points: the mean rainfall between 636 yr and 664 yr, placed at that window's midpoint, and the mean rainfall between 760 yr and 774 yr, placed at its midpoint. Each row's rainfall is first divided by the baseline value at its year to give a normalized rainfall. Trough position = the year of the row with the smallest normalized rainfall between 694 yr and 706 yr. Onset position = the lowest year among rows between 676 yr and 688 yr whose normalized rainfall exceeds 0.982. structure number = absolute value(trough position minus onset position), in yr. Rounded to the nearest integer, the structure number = 26 yr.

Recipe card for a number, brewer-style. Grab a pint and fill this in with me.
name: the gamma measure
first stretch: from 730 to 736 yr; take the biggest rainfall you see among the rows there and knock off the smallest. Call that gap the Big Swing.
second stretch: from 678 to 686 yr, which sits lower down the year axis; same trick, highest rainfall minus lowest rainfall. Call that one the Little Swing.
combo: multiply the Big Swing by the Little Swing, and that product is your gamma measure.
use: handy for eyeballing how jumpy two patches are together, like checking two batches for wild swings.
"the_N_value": 84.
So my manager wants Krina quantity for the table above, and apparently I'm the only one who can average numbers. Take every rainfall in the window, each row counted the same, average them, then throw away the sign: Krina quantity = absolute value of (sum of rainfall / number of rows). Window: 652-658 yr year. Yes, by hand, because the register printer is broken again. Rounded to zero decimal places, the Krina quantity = 120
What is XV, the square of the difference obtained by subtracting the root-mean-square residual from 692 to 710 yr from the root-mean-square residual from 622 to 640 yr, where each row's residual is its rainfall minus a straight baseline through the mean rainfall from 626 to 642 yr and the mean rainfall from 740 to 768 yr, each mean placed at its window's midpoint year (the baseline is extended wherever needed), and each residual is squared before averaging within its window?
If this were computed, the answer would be 2.6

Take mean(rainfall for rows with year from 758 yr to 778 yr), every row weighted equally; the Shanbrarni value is 111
